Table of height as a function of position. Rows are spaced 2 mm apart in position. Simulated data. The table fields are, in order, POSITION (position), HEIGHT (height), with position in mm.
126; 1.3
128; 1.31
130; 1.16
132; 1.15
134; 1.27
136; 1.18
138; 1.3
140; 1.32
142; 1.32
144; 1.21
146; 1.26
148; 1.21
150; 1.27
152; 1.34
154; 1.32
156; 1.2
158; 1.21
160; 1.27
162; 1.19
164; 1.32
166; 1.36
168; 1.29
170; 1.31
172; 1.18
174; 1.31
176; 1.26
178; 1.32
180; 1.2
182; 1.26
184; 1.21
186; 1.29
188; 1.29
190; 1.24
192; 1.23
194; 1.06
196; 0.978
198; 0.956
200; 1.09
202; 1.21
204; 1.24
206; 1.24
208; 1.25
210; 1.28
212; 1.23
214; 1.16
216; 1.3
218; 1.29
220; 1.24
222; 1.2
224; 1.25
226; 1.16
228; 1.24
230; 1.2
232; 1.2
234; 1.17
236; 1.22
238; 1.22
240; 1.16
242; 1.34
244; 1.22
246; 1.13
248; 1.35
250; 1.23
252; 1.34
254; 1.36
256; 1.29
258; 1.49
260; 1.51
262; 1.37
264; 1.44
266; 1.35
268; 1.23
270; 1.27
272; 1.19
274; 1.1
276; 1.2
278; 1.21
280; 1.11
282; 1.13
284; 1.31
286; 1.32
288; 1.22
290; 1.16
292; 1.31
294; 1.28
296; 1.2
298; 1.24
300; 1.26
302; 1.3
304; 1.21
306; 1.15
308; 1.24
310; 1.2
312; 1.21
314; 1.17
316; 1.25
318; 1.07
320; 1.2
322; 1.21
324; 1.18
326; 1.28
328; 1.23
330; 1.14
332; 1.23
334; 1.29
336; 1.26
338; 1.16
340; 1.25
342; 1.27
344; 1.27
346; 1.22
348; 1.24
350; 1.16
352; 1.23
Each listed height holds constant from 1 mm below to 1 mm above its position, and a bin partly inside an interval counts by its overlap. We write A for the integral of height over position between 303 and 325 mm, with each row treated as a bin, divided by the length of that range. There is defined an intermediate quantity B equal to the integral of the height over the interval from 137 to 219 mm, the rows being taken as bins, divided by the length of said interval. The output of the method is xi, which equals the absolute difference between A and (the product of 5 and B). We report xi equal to 5.00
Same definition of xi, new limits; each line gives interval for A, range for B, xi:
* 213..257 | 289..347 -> 4.87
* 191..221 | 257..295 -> 5.18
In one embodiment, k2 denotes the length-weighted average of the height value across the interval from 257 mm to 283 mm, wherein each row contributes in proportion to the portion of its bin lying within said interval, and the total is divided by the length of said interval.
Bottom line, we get 1.277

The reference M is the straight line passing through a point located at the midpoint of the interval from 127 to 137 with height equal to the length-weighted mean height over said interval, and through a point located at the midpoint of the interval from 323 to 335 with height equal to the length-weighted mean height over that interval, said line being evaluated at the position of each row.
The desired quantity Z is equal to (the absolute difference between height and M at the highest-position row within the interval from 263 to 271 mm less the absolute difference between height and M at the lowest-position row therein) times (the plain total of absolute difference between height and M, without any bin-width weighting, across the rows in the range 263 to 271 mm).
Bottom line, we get -0.069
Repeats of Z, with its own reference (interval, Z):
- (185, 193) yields -0.011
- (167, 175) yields 0.006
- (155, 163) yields 0.001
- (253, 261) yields 0.115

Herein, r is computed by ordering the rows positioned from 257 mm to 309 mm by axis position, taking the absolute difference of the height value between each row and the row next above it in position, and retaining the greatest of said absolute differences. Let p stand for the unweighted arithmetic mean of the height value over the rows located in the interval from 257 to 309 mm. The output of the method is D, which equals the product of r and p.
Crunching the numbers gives 0.23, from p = 1.26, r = 0.180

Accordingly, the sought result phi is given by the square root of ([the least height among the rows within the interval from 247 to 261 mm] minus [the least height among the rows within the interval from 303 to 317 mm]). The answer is 0.28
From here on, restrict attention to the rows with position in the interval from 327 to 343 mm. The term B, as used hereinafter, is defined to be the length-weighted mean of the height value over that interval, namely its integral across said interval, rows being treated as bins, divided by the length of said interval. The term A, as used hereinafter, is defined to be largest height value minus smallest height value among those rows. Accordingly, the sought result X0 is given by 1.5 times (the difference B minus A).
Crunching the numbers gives 1.62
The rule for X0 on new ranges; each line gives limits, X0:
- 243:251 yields 1.52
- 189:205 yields 1.26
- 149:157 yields 1.71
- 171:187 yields 1.67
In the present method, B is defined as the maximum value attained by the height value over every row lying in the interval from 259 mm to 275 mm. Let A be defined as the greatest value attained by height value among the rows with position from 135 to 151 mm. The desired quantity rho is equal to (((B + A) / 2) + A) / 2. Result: 1.37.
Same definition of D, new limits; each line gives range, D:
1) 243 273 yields 0.29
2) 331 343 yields 0.12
